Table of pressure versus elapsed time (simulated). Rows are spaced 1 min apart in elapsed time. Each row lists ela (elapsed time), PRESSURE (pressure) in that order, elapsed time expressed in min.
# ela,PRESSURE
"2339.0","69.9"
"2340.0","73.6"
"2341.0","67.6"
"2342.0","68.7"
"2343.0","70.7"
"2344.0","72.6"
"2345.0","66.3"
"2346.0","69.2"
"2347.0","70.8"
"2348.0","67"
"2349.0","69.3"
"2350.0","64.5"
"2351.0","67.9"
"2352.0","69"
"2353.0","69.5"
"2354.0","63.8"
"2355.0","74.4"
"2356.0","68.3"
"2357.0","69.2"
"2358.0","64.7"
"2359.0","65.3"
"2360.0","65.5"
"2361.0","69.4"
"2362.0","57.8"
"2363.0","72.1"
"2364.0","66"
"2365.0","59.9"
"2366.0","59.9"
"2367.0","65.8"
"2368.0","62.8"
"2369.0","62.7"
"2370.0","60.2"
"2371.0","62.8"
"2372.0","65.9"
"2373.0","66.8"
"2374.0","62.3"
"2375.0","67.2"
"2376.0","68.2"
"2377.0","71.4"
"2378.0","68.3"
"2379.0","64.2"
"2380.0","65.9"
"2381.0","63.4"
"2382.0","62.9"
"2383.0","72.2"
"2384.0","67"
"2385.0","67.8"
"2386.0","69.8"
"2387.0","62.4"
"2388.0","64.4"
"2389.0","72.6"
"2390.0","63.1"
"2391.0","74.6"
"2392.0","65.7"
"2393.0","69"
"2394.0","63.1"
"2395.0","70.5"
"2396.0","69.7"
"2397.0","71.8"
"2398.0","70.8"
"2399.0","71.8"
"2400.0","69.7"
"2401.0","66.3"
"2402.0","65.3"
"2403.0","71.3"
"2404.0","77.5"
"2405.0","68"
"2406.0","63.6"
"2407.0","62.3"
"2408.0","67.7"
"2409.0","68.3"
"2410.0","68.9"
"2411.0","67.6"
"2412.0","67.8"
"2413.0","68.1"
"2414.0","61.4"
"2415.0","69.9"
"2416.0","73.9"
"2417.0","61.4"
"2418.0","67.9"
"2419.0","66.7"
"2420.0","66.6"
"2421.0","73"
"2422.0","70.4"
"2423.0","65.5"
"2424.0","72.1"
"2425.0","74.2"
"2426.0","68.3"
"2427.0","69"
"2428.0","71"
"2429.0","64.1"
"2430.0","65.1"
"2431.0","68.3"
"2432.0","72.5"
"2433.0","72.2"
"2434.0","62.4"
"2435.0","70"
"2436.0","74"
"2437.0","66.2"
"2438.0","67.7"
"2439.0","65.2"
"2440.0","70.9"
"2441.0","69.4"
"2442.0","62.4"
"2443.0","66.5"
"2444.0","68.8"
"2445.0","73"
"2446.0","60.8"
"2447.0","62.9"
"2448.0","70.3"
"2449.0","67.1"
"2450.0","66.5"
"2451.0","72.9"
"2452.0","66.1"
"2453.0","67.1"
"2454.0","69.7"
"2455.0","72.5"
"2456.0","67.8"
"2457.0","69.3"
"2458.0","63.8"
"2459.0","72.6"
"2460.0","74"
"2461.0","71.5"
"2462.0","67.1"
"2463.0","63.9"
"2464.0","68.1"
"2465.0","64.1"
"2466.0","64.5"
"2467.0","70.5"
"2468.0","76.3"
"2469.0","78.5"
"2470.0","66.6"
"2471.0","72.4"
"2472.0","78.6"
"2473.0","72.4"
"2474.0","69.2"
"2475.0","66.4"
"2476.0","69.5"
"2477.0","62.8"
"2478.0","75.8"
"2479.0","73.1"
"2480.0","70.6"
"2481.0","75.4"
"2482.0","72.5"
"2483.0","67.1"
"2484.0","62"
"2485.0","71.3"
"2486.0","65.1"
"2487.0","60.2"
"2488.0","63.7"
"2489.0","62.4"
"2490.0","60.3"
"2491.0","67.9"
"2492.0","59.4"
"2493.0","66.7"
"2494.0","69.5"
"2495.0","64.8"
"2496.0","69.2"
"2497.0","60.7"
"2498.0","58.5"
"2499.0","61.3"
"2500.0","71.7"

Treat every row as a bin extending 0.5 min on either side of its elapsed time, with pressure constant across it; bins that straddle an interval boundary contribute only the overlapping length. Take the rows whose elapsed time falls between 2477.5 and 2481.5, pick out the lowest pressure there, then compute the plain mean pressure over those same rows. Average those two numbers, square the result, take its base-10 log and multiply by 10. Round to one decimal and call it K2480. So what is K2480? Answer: 37.2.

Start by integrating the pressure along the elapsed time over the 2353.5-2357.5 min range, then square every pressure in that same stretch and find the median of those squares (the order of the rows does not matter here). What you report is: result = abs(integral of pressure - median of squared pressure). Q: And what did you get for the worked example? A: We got 4451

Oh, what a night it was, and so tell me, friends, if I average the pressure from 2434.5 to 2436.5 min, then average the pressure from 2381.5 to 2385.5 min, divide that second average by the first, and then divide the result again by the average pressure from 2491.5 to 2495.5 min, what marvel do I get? 0.0144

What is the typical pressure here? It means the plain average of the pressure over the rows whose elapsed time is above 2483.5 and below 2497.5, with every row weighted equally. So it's 64.5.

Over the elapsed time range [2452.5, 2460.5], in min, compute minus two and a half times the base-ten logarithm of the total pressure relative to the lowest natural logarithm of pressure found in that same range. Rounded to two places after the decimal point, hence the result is -5.32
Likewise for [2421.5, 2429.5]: -5.31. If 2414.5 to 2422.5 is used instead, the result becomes -5.31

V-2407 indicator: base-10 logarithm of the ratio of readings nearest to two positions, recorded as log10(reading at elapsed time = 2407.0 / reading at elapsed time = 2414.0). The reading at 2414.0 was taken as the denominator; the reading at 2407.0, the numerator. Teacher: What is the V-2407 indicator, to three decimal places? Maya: 0.006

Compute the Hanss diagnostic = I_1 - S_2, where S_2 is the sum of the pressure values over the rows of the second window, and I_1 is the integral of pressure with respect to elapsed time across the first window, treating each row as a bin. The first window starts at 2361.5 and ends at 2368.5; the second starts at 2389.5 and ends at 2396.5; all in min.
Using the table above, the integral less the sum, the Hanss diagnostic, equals -31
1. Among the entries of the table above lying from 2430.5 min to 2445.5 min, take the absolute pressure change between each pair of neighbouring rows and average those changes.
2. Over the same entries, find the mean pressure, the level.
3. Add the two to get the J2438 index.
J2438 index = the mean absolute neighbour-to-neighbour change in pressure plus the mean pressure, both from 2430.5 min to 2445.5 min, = 73.1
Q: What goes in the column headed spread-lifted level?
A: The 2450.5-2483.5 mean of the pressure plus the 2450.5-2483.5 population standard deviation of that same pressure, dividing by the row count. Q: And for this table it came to 74.3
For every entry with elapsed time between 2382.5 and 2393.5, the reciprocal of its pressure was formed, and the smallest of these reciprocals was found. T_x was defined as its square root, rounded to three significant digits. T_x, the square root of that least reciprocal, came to 0.116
